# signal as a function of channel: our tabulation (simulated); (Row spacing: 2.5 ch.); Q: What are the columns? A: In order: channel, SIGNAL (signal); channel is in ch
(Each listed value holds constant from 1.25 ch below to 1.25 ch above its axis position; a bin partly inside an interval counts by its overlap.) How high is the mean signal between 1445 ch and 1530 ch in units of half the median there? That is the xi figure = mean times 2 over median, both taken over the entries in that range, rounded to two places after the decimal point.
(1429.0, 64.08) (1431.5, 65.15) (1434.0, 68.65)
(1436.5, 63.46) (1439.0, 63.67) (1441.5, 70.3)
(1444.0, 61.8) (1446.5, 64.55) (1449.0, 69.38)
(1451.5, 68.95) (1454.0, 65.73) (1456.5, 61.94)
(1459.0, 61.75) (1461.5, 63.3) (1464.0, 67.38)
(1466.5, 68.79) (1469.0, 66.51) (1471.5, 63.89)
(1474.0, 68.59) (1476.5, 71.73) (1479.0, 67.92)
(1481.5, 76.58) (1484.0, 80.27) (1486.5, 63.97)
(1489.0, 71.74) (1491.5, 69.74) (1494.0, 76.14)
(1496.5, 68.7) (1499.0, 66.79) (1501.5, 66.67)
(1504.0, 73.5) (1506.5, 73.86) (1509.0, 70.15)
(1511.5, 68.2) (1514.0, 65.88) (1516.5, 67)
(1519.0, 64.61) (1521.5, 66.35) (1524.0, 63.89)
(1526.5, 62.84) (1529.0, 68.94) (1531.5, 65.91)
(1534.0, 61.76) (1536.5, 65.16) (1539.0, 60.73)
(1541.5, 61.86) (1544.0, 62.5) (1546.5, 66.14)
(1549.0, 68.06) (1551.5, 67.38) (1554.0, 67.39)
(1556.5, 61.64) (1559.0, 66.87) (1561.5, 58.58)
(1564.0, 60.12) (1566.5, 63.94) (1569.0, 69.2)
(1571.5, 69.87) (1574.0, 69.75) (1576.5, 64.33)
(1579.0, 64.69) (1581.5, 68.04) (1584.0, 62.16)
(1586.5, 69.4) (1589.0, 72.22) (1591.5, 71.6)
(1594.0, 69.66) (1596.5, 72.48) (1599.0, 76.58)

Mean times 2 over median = 2.01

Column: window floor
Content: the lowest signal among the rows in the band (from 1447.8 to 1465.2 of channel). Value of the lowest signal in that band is 61.75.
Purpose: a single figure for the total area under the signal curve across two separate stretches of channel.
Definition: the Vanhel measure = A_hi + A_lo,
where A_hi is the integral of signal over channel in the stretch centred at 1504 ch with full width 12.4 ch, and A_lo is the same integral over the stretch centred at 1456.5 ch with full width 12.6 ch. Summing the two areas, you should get 1682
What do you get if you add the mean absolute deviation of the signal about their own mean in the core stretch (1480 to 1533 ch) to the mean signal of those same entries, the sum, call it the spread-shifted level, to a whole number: 73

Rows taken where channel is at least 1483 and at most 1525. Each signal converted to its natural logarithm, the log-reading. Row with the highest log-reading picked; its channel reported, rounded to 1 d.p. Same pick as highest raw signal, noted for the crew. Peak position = 1484.0 ch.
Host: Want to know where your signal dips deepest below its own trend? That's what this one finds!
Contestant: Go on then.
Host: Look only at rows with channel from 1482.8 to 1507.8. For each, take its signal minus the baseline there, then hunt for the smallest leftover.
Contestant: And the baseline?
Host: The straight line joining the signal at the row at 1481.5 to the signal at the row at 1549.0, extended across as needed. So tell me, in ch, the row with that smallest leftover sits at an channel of 1486.5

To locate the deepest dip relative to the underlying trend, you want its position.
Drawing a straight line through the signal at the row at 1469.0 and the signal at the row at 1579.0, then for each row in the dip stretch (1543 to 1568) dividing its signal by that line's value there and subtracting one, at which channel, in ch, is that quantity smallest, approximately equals 1561.5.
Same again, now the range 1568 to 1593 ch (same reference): 1584.0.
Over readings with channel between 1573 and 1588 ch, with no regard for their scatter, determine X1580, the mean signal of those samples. 66.4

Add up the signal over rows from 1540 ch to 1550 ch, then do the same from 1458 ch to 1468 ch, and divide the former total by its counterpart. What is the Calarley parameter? 0.99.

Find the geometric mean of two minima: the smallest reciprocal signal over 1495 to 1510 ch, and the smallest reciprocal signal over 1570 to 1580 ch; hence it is 0.0139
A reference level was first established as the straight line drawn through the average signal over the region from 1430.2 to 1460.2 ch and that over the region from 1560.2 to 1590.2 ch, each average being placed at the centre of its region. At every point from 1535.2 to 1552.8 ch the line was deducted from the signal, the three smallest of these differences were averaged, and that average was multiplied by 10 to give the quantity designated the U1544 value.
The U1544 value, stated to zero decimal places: -42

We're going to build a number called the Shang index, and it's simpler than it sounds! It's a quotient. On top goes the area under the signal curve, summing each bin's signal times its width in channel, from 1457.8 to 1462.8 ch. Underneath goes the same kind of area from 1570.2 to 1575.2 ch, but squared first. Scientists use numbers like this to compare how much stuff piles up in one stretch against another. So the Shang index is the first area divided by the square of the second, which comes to 0.0026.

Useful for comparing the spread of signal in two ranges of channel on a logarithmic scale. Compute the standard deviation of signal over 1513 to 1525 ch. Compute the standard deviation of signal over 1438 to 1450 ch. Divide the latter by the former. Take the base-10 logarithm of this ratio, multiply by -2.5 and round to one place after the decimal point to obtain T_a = -1.2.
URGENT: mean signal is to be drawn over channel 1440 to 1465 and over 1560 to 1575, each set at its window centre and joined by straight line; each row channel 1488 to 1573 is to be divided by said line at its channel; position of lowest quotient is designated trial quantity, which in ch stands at 1561.5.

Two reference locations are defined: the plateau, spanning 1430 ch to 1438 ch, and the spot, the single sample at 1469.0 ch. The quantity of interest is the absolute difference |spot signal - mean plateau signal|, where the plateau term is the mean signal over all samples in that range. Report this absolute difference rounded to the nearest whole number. 1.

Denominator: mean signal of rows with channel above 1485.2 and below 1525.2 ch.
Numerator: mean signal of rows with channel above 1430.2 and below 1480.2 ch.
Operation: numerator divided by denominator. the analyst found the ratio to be 0.96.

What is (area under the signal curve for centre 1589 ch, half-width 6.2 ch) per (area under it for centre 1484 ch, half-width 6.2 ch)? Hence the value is 0.957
